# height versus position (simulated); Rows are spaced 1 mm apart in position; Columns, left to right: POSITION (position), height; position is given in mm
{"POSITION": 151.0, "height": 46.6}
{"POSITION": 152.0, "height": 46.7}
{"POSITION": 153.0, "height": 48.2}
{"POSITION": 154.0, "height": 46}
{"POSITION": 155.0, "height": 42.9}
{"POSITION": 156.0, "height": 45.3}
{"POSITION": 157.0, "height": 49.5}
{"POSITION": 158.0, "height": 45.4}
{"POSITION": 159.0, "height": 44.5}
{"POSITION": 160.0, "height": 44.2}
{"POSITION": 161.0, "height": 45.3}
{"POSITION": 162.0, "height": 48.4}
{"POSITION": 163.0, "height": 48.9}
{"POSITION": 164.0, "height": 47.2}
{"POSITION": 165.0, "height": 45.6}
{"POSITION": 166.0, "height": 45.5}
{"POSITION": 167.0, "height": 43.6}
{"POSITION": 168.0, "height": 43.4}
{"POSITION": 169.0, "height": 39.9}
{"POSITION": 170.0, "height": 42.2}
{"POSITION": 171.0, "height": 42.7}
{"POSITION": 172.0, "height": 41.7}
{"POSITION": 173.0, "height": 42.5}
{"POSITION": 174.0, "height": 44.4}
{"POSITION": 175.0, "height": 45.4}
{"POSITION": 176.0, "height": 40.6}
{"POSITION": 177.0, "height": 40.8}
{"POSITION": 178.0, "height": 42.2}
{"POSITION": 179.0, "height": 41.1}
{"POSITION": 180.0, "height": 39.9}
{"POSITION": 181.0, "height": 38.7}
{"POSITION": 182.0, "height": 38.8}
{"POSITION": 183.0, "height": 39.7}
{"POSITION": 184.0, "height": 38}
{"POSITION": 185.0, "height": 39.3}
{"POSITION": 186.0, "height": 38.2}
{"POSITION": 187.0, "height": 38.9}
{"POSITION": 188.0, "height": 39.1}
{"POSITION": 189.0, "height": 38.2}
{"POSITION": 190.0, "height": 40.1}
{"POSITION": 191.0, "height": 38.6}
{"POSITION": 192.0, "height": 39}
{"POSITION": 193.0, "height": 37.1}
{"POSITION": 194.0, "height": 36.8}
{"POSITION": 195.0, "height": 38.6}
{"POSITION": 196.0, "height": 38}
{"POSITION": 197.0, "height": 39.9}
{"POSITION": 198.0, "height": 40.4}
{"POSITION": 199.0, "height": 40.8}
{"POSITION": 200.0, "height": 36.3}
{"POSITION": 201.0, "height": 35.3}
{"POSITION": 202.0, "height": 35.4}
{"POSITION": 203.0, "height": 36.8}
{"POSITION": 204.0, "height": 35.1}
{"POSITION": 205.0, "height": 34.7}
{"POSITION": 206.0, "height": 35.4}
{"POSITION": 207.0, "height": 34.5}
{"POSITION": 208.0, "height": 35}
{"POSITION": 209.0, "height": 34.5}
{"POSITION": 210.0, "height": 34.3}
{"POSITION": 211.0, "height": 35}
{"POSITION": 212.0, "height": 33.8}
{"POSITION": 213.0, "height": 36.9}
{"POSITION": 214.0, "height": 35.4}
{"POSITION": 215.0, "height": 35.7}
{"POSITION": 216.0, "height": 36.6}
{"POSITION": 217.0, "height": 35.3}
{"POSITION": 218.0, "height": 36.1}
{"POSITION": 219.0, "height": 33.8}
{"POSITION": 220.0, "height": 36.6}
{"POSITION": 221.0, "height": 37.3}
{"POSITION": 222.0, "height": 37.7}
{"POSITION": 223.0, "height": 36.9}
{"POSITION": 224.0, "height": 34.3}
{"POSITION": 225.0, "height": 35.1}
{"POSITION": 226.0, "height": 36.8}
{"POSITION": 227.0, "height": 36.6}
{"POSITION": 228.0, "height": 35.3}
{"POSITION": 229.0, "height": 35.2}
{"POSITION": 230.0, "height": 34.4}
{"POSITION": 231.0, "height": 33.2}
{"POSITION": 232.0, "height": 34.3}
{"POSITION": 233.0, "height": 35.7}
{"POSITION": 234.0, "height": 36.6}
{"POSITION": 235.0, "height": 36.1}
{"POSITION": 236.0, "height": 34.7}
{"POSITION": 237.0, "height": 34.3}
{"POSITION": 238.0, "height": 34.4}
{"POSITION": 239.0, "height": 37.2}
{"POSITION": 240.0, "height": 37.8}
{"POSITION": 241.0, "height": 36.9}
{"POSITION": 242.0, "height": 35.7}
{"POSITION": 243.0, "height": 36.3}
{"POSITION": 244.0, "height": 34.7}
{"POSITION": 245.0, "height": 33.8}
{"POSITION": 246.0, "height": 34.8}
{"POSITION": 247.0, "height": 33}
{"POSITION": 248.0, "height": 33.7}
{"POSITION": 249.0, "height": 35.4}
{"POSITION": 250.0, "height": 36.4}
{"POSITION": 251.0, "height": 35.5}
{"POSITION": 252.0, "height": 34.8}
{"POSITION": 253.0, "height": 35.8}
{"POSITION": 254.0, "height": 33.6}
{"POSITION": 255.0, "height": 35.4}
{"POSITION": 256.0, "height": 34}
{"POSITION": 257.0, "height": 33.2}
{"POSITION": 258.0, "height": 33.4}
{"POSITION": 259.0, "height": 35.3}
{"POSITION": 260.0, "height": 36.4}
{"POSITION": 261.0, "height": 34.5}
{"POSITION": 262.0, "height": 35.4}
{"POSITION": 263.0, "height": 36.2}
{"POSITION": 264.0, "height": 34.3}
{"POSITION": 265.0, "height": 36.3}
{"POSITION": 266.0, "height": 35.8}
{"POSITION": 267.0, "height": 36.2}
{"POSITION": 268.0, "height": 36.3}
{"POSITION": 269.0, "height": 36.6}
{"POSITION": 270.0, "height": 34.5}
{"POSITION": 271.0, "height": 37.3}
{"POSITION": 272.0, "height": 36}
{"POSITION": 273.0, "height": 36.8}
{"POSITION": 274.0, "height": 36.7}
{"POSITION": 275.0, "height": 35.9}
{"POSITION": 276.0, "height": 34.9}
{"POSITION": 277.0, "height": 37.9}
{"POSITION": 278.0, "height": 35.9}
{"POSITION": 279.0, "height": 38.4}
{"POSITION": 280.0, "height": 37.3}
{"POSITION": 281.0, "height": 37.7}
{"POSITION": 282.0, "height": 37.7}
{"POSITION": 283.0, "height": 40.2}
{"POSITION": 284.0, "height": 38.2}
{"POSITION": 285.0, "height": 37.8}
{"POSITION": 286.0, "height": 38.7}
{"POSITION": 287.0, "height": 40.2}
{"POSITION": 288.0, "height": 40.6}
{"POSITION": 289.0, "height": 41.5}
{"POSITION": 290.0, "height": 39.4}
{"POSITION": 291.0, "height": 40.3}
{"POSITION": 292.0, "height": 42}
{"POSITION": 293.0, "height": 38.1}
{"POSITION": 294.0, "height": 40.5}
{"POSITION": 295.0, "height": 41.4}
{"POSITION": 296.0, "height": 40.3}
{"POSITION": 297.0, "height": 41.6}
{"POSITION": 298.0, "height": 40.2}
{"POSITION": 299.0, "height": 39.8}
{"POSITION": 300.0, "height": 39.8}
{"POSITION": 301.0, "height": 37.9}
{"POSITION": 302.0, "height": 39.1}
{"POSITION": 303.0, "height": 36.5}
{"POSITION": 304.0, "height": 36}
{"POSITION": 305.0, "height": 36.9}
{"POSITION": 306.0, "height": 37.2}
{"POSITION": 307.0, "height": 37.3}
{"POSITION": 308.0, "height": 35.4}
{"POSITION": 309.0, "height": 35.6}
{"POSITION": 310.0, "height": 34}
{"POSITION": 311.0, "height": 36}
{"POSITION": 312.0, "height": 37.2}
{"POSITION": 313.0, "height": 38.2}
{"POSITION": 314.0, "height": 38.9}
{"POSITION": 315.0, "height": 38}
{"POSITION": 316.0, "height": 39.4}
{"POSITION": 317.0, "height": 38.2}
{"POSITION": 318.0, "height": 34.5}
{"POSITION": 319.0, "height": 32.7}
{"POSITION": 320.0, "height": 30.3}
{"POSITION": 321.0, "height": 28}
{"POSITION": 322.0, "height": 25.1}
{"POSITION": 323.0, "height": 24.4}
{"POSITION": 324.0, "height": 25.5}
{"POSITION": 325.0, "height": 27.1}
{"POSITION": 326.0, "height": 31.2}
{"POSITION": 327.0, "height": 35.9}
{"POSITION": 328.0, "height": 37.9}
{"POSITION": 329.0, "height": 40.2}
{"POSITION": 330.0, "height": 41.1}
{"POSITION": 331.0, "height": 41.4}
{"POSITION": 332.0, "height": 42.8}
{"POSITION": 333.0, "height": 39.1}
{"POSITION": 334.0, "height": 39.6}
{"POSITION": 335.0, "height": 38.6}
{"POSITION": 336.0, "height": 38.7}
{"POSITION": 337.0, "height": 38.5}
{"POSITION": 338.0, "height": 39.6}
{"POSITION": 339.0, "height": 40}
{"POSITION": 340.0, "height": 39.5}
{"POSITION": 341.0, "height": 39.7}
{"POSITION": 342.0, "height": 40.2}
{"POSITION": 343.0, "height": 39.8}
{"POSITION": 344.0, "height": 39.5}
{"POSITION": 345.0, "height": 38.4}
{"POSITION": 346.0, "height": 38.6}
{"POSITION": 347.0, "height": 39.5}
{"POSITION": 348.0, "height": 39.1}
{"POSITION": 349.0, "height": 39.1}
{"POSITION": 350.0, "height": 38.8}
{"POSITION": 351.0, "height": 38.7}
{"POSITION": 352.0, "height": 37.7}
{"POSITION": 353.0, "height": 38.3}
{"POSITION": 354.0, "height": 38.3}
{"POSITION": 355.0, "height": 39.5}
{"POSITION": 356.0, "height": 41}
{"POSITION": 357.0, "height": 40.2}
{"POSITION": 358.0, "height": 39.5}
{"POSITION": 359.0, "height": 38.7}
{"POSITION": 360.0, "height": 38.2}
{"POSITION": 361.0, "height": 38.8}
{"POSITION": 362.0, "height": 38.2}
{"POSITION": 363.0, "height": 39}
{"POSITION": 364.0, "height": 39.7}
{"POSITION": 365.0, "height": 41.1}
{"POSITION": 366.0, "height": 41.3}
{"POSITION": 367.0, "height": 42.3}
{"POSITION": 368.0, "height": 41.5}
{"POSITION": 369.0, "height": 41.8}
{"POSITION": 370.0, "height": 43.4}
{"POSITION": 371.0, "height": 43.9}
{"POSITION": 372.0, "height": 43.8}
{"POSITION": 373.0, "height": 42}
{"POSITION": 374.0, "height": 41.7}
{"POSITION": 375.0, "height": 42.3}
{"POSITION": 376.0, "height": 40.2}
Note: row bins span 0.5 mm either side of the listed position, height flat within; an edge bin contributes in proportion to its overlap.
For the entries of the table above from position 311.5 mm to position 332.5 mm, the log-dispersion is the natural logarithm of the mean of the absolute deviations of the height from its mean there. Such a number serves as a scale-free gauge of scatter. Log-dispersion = 1.6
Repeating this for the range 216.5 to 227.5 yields 0.0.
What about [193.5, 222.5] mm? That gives 0.4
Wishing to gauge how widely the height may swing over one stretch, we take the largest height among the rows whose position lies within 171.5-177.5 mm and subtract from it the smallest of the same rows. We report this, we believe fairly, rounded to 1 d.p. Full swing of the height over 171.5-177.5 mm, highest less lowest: 4.8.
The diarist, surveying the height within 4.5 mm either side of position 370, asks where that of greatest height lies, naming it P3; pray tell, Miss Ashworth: 371.0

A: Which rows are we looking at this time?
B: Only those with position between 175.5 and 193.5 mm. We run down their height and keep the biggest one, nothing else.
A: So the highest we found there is 42.2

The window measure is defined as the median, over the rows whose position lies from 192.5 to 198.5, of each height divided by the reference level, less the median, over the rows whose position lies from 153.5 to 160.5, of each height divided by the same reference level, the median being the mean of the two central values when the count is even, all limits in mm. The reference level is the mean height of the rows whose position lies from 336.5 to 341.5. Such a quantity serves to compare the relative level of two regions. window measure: -0.18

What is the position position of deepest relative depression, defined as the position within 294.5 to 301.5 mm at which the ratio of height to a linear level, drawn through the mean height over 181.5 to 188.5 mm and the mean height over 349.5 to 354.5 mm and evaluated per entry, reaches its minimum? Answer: 301.0 mm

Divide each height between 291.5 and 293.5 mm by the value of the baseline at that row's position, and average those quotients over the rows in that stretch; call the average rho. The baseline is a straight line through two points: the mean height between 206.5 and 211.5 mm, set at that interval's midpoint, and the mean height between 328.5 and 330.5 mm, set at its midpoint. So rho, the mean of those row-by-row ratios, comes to 1.03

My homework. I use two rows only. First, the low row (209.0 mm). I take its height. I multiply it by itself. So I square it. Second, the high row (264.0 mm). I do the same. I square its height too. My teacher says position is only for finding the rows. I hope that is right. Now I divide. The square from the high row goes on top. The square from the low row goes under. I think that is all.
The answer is 0.99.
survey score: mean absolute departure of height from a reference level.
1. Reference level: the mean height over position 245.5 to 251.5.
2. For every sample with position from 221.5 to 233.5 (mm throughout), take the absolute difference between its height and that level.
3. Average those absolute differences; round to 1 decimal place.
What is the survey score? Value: 1.2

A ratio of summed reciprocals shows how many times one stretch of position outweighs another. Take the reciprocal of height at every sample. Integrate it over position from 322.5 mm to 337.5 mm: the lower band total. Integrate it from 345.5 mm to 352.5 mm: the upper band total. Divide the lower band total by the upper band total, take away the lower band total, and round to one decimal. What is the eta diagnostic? 1.9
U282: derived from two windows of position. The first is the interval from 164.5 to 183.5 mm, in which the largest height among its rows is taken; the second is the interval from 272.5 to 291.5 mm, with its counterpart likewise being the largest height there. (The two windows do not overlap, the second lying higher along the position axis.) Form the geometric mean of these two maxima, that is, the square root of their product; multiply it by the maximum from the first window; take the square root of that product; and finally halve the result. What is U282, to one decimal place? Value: 22.3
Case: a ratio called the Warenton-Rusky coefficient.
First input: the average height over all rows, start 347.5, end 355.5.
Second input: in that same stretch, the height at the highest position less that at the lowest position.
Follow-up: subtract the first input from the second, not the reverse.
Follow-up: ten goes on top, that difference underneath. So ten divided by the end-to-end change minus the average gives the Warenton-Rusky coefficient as -0.26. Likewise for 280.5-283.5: -0.28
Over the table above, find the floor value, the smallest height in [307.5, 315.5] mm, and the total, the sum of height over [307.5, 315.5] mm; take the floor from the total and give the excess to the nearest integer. 259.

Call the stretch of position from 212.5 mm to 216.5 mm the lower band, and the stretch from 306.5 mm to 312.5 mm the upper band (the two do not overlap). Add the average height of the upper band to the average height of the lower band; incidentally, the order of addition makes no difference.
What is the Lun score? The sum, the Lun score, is 72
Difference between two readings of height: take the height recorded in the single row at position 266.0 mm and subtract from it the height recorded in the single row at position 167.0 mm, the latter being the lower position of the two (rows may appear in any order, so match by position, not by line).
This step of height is -7.8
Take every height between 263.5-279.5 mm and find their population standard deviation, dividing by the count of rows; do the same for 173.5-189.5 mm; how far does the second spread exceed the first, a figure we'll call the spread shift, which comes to 1.0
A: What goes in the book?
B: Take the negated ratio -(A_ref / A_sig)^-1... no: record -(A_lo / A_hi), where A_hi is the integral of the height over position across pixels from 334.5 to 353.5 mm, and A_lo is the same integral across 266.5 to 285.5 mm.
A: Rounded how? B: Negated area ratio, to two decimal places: -0.95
